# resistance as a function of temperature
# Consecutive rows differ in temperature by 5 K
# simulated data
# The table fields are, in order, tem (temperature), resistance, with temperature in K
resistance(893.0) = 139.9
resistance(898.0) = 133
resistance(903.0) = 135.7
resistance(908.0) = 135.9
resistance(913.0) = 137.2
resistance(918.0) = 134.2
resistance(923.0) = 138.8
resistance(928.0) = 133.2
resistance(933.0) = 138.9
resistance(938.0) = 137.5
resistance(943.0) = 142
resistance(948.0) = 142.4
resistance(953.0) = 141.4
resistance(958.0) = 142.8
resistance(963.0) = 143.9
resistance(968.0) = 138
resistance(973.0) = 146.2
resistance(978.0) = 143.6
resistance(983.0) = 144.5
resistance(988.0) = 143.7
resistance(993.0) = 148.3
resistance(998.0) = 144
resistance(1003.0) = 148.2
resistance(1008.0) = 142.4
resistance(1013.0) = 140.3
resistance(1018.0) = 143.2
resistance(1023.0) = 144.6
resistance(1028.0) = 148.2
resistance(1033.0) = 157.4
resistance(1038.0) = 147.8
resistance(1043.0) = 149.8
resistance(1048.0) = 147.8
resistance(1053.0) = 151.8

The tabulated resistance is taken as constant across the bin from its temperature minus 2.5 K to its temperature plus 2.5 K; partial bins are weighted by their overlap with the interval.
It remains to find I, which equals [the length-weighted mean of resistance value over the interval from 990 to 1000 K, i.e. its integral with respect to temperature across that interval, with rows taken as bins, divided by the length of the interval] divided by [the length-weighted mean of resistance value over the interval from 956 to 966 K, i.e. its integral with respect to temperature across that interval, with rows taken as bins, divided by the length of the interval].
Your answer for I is 1.02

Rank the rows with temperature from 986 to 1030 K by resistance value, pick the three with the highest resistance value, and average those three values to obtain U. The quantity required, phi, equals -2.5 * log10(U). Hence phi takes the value -5.43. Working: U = 148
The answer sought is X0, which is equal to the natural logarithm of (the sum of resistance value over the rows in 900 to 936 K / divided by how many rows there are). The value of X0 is 4.91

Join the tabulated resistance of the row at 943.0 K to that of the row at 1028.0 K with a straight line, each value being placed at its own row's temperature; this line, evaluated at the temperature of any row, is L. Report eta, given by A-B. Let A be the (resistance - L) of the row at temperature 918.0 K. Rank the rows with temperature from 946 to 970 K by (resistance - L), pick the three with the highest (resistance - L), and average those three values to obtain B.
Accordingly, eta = -6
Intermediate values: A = -6.0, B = 0.1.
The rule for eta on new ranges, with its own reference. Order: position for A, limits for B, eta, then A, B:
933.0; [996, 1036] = -6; -2.4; 3.6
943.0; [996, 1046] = -4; 0.0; 3.7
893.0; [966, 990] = 1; 1.5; 0.2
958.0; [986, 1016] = -1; -0.3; 1.0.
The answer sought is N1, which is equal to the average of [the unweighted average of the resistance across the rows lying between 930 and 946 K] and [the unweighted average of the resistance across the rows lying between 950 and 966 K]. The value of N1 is 141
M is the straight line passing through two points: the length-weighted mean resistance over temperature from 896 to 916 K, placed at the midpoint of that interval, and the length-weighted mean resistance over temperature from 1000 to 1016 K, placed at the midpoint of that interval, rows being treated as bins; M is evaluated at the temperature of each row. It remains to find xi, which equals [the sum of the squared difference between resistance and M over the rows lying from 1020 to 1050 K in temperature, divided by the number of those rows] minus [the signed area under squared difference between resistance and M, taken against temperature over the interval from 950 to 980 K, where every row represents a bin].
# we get -326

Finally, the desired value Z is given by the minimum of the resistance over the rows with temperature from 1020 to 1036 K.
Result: 144.6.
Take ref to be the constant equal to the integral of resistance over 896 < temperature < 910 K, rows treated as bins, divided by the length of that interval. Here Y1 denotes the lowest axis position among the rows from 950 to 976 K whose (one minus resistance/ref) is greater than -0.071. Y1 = 953.0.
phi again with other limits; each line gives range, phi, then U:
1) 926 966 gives -5.39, 143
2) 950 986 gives -5.40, 145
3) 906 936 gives -5.35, 138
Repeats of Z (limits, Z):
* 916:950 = 133.2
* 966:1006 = 138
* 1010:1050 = 140.3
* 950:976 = 138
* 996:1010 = 142.4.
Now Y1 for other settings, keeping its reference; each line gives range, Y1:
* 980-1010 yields 988.0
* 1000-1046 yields 1008.0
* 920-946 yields 923.0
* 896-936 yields 898.0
